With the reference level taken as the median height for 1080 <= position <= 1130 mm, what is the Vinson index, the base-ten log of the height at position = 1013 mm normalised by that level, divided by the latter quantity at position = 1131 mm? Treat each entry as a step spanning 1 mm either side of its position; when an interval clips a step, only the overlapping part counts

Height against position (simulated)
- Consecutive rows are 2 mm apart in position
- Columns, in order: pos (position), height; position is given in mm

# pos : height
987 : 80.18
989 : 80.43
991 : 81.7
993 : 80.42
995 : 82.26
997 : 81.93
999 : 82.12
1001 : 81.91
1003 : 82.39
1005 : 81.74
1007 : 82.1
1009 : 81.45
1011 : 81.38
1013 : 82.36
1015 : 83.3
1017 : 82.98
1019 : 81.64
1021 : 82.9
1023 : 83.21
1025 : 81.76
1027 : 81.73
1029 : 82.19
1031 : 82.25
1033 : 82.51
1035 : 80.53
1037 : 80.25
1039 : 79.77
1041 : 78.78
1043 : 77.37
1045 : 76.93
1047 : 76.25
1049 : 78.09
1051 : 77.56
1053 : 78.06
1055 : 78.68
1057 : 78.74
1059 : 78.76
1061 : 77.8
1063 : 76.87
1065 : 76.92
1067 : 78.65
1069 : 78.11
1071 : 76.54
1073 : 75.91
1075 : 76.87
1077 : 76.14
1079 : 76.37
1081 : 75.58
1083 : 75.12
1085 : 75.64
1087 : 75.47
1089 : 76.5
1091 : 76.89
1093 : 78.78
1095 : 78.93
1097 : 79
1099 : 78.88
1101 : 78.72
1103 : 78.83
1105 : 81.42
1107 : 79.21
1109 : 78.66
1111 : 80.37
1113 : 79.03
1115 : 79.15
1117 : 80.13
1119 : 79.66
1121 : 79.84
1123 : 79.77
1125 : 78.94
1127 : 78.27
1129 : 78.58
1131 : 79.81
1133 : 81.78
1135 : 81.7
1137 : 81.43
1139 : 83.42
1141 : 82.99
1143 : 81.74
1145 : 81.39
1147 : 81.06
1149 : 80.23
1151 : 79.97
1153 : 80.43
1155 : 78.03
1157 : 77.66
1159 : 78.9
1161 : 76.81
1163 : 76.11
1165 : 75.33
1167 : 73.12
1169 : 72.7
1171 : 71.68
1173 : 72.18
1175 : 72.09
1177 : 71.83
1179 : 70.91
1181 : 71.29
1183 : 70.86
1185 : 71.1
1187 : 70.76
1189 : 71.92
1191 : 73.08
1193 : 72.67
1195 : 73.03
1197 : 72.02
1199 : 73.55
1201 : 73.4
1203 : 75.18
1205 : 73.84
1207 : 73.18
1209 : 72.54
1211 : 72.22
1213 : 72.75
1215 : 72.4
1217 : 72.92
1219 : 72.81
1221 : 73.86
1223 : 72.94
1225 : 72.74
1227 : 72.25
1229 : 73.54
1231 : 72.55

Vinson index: 3.7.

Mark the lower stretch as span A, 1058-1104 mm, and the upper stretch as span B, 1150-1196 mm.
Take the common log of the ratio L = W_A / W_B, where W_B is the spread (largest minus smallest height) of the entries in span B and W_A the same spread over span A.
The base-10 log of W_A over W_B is -0.4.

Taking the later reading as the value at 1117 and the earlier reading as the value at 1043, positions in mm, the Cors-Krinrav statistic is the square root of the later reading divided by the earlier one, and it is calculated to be 1.02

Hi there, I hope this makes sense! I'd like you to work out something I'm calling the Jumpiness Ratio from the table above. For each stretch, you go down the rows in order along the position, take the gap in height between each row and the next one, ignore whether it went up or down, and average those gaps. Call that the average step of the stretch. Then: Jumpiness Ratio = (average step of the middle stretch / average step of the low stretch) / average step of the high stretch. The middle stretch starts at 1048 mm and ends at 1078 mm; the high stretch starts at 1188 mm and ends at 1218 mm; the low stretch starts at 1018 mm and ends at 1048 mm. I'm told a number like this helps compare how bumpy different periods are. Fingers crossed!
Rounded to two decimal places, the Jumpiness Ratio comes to 1.27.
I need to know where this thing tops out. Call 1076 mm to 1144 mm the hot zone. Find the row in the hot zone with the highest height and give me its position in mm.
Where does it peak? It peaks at 1139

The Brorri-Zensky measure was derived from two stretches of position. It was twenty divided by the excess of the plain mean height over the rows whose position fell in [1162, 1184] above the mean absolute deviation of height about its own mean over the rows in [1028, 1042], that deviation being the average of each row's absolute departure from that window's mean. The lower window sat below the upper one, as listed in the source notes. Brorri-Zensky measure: 0.280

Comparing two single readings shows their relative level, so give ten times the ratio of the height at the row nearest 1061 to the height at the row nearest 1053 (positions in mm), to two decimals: 9.97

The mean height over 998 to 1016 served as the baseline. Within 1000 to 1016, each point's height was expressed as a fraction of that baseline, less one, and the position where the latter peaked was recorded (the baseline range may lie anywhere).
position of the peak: 1015 mm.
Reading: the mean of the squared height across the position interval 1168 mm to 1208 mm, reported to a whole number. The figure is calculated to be 5238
